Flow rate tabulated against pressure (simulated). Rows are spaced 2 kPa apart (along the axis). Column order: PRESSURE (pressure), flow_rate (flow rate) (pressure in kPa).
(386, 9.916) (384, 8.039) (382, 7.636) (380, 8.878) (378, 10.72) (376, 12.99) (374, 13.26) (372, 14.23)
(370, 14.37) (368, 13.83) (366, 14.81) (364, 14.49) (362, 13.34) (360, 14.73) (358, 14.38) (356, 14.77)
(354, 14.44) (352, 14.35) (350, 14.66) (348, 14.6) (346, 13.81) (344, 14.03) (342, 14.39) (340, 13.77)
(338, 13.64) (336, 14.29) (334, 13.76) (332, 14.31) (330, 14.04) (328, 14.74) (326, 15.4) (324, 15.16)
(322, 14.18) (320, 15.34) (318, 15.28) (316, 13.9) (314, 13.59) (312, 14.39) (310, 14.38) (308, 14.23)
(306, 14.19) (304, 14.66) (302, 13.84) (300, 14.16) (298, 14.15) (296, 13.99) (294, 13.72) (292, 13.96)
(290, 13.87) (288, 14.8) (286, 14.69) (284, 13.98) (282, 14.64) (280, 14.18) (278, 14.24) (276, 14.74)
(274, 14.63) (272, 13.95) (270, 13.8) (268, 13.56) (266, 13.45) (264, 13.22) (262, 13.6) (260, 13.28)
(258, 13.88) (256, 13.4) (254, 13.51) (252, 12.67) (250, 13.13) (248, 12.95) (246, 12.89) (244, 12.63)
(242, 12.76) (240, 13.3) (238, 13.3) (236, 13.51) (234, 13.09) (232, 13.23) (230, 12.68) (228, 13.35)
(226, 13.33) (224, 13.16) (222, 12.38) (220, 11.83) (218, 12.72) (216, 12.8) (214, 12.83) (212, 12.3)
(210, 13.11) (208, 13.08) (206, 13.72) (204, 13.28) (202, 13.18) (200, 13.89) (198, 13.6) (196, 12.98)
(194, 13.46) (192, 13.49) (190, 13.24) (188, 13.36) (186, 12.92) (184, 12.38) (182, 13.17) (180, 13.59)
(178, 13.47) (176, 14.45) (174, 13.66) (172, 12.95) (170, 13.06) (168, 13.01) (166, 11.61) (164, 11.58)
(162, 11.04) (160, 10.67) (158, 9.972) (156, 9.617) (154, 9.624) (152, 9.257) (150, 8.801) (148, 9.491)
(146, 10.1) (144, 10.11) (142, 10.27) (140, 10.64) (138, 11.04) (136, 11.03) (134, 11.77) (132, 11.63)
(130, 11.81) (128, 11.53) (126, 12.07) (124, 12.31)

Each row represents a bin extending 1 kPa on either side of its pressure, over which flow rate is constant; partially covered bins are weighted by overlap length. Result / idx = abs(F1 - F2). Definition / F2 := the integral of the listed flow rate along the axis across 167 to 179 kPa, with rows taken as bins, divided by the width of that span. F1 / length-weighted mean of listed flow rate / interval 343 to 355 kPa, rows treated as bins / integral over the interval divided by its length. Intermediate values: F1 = 14.3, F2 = 13.4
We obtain 0.9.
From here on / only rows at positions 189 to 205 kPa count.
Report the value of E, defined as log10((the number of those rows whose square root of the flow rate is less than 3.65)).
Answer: 0.60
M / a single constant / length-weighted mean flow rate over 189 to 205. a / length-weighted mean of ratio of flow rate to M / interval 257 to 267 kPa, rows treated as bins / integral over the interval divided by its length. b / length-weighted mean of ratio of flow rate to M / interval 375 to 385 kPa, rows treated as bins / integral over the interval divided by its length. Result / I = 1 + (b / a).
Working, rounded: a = 1.01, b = 0.72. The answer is 1.72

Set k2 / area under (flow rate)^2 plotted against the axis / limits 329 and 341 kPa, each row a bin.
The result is 2342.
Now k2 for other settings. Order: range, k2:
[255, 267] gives 2178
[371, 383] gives 1598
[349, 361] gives 2543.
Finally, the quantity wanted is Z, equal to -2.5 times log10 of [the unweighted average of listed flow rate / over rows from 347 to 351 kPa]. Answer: -2.91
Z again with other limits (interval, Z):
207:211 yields -2.79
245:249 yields -2.78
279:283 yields -2.90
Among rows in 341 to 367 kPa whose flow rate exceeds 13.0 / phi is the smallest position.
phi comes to 342 kPa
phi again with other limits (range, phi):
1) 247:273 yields 250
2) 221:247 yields 224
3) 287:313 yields 288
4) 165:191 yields 168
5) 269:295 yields 270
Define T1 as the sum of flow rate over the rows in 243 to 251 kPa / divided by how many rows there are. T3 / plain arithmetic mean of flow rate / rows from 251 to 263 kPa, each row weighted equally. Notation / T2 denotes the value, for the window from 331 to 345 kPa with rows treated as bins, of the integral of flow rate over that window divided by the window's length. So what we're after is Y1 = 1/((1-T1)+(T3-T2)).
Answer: -0.080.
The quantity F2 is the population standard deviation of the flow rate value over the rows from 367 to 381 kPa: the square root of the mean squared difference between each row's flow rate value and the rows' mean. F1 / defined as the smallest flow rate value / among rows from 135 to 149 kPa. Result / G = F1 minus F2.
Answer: 7.6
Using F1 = 9.491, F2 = 1.90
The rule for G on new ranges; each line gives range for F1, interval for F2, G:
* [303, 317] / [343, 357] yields 13.3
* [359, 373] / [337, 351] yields 13.0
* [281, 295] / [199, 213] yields 13.2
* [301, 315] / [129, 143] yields 13.0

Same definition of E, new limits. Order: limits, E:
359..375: 0.00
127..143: 0.90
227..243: 0.78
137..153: 0.90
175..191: 0.60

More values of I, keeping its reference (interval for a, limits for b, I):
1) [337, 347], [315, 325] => 2.06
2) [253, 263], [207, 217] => 1.95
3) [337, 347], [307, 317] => 2.01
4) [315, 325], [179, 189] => 1.89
